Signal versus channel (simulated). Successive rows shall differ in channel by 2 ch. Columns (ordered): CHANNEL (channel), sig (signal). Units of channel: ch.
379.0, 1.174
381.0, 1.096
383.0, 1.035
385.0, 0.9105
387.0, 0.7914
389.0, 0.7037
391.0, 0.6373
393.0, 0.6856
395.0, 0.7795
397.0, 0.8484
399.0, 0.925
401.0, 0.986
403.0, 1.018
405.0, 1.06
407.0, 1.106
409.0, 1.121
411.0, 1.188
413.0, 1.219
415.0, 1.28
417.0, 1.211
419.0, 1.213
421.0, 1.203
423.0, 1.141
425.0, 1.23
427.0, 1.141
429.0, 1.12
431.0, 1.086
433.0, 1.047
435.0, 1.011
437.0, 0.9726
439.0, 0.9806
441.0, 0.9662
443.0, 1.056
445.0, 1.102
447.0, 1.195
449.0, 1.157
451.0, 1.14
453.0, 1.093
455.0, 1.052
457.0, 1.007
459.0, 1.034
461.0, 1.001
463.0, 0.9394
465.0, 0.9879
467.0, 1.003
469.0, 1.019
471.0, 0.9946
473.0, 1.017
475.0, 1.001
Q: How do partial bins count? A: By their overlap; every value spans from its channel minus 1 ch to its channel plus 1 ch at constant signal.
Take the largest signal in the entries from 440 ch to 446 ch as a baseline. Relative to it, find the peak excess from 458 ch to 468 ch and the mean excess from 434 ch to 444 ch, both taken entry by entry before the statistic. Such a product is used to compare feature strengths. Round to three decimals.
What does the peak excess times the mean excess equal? 0.007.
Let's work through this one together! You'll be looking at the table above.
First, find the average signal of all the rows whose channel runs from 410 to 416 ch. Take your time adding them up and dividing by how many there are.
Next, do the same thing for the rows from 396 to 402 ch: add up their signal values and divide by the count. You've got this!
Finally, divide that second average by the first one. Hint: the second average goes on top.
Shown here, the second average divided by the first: 0.7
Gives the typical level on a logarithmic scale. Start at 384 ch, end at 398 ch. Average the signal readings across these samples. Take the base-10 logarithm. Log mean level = -0.116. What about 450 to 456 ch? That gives 0.039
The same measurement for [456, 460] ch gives 0.009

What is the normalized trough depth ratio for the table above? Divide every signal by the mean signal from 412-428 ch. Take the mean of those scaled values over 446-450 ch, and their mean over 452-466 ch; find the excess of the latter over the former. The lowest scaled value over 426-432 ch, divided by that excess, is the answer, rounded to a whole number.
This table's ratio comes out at -7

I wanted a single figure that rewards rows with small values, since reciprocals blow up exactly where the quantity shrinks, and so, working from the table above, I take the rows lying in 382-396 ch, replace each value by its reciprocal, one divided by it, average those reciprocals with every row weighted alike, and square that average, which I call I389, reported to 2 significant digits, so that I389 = 1.7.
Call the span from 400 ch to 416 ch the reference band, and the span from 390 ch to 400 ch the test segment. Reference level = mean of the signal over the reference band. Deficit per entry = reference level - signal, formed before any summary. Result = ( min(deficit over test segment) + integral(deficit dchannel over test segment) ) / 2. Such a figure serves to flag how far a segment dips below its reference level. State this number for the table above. 1.83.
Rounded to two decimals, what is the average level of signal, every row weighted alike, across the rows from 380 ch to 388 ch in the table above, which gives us 0.96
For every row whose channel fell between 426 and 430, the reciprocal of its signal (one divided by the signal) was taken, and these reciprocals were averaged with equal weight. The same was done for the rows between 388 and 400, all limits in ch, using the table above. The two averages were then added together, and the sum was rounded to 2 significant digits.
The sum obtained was 2.2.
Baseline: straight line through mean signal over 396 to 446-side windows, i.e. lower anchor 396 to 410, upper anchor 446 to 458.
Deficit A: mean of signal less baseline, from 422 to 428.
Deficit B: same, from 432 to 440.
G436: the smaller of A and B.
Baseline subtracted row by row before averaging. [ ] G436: -0.072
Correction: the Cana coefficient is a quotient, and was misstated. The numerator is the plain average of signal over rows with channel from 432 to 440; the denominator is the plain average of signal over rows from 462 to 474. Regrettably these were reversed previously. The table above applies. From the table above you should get 1.01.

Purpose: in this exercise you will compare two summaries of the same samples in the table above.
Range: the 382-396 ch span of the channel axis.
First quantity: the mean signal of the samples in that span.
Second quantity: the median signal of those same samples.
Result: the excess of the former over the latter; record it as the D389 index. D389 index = 0.012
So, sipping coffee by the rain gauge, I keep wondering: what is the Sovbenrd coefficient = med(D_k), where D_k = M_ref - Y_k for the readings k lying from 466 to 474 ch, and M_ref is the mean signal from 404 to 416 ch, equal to 0.15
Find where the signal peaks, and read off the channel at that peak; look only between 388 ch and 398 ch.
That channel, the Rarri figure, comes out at 397.0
